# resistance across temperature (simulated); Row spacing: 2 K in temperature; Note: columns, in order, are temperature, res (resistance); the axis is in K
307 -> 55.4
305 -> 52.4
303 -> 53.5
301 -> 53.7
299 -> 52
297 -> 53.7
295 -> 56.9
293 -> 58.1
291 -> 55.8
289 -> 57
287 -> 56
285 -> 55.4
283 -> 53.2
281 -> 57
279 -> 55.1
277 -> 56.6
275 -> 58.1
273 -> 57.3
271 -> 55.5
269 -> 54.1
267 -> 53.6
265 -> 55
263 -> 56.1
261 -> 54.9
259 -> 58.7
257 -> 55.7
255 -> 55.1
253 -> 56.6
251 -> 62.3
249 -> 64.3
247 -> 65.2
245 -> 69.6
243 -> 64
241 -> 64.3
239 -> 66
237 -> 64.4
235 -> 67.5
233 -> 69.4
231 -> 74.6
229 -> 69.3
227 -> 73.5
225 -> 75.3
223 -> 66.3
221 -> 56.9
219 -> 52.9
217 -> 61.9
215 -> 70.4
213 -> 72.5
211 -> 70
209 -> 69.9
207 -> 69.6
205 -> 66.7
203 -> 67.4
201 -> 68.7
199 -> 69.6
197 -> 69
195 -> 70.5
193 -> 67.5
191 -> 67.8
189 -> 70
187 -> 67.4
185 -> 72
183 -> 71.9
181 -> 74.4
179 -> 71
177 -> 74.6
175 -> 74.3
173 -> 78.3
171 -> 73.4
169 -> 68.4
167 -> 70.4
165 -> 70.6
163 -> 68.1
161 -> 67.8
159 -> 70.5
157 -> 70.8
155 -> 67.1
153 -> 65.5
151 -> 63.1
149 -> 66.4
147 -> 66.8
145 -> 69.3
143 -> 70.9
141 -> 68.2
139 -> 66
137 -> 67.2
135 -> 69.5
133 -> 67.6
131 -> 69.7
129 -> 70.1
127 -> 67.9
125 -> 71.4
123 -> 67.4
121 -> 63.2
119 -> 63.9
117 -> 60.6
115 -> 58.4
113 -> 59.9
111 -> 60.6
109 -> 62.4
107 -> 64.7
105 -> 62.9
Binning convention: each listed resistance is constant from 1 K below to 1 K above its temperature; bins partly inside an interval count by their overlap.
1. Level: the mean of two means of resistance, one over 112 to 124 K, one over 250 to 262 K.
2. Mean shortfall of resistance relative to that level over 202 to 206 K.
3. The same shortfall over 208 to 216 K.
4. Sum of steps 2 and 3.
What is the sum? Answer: -18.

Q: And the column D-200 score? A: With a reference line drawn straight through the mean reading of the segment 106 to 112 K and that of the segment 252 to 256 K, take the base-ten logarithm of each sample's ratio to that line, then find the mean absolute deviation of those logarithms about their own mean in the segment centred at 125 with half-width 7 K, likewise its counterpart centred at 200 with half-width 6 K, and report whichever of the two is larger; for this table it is 0.017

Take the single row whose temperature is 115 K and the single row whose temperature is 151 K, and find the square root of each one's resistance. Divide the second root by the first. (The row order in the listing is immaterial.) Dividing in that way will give 1.04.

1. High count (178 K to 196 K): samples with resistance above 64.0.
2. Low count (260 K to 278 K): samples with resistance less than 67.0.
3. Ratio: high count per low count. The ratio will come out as 1.00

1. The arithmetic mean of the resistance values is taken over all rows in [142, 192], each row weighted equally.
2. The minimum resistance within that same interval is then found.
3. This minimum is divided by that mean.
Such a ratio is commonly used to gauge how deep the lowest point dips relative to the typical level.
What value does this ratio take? 0.901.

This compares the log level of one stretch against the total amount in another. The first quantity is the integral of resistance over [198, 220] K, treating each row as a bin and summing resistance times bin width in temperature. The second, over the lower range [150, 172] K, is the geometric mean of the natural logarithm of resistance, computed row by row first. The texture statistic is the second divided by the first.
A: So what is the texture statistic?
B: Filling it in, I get 0.0029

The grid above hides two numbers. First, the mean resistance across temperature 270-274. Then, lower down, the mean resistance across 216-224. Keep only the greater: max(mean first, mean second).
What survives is 59.5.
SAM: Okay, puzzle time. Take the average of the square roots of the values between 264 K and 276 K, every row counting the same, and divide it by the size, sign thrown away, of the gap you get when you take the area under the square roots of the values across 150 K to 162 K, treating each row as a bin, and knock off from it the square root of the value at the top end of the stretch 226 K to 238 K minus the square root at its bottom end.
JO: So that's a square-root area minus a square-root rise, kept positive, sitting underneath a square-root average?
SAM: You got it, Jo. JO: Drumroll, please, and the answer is 0.0752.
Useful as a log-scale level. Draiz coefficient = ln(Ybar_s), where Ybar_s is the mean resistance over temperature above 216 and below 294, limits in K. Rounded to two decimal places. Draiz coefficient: 4.10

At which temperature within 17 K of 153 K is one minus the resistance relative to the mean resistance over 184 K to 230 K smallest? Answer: 143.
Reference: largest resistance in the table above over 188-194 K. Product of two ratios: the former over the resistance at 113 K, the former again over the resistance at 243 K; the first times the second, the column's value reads 1.28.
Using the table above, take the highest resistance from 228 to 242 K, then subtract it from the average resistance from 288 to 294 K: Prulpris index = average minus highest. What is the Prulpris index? -17.6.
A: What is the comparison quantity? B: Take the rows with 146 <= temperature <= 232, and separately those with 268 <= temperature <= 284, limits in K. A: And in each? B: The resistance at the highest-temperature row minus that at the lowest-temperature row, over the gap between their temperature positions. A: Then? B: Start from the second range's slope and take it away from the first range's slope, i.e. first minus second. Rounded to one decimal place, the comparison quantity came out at 0.2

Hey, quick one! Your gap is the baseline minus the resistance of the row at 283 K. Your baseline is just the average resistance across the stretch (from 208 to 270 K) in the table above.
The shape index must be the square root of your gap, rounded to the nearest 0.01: 3.22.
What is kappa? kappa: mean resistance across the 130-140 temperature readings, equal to 68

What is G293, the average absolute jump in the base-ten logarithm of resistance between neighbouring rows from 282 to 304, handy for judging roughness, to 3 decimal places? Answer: 0.012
